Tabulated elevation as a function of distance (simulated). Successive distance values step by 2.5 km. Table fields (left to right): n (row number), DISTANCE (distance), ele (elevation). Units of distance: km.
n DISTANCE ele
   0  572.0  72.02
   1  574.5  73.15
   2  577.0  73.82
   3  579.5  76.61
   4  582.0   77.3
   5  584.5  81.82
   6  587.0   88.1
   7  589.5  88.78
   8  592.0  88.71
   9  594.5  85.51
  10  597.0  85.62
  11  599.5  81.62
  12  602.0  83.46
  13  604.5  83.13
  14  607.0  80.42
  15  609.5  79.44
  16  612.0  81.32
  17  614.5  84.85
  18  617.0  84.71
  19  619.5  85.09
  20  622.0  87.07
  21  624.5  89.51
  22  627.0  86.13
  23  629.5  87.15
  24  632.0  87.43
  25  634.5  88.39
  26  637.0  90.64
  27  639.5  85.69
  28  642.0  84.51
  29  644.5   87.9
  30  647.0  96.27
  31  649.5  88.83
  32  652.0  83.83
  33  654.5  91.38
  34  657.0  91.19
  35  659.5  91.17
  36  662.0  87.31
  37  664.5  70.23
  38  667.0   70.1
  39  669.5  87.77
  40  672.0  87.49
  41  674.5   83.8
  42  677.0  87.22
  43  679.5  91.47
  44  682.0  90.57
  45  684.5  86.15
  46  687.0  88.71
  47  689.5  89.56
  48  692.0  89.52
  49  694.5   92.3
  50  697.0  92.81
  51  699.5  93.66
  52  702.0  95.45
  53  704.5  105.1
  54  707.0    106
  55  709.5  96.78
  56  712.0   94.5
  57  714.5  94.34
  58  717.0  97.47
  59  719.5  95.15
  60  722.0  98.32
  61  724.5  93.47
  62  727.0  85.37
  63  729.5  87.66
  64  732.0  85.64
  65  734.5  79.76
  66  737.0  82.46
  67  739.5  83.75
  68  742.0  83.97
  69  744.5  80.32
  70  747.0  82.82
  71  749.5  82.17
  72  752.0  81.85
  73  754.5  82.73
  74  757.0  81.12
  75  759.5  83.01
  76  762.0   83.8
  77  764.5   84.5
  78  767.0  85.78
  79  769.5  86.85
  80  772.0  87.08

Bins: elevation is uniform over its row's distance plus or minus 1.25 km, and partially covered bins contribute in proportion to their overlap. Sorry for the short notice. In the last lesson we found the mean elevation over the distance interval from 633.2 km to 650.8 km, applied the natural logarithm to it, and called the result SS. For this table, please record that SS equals 4.49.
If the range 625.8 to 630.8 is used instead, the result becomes 4.46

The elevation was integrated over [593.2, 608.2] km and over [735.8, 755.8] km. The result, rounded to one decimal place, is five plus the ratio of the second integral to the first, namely 6.3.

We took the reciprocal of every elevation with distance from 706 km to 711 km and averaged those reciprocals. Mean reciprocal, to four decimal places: 0.0099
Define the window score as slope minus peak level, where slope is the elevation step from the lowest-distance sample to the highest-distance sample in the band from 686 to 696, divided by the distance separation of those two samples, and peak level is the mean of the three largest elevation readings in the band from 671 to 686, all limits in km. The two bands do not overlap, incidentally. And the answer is -89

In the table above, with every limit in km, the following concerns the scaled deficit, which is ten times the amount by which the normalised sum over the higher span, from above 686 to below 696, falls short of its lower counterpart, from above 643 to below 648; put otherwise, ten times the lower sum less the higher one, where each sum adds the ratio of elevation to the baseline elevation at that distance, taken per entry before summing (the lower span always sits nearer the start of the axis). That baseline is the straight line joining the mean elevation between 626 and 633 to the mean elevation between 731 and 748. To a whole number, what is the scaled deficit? -21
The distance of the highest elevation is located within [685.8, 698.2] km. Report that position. 697.0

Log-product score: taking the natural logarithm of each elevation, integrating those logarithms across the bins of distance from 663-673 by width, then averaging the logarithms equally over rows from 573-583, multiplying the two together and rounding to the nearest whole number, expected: 188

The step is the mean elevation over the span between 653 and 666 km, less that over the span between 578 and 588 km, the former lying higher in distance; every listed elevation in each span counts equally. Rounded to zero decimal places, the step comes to 5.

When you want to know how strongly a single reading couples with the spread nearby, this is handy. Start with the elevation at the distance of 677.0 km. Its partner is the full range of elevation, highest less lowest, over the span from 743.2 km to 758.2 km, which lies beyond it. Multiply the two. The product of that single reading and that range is 218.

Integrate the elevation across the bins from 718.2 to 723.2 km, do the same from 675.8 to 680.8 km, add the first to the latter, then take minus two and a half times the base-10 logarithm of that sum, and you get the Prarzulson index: -7.42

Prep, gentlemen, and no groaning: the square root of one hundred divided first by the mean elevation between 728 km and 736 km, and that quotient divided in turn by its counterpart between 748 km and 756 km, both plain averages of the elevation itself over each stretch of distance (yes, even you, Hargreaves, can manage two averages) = 0.120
